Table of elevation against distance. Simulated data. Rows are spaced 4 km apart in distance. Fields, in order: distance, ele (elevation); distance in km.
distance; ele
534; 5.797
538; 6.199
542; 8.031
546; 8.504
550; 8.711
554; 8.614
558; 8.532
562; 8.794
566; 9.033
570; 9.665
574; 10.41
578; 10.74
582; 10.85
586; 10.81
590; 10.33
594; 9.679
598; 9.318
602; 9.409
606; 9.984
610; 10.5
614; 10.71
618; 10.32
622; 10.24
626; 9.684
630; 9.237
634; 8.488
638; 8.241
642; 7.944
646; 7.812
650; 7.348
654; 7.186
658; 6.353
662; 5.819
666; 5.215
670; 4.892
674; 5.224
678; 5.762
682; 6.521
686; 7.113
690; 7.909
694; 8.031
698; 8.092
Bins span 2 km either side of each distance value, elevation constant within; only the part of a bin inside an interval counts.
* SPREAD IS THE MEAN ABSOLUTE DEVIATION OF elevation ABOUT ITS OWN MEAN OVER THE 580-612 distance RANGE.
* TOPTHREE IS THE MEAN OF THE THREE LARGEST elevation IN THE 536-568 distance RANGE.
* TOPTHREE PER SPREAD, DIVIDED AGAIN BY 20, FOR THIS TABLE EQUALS 0.86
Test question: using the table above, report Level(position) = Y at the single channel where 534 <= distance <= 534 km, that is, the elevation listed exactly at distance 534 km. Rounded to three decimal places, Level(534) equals 5.797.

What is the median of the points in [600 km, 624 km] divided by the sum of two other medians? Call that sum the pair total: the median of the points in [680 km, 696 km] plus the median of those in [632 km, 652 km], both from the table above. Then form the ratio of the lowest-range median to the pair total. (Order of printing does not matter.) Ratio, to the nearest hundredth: 0.67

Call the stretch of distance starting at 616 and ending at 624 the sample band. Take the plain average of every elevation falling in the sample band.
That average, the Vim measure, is 10.3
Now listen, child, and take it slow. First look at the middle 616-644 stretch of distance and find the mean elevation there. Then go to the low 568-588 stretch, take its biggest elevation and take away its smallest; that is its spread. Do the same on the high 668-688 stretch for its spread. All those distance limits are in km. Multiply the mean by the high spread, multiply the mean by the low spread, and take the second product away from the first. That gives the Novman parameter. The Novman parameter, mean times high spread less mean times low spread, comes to 9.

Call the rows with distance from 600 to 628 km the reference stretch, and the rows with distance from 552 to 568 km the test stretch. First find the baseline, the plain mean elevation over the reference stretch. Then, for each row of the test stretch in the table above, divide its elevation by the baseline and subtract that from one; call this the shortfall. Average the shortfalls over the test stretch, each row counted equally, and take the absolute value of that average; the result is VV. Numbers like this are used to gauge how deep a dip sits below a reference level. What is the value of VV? 0.14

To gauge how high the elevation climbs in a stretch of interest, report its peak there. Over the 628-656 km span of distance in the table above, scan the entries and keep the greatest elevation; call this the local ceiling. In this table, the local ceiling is 9.237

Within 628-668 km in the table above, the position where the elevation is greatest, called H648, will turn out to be 630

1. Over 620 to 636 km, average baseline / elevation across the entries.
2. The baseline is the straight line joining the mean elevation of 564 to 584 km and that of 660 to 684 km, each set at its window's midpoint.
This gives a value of 0.81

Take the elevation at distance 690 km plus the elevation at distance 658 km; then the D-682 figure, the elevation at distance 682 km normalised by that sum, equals 0.46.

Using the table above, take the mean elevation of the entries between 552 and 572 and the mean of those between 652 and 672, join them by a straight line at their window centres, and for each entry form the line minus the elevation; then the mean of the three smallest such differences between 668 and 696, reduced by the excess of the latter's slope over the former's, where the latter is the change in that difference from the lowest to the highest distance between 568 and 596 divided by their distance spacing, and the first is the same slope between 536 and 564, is -2.7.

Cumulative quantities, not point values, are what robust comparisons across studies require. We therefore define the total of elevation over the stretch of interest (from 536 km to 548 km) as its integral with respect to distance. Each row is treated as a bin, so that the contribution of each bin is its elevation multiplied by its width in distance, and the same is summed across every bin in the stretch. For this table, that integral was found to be 91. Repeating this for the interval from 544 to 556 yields 103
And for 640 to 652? 92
